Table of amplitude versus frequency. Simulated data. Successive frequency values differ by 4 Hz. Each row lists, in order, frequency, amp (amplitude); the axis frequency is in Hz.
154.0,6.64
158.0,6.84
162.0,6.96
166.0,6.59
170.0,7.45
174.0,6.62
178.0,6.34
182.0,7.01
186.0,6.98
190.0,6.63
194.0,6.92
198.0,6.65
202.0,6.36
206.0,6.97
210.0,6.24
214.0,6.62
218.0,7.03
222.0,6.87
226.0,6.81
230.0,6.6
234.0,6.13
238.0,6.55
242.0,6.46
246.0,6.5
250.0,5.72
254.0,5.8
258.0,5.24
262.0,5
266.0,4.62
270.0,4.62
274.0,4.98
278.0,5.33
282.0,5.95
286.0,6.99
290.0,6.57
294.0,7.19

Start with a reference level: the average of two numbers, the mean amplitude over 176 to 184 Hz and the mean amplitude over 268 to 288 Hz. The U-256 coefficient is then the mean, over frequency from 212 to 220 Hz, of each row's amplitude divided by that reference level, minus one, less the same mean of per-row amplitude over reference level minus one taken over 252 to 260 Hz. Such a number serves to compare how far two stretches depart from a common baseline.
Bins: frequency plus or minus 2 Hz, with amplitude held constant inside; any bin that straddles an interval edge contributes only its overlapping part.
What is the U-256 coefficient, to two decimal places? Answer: 0.21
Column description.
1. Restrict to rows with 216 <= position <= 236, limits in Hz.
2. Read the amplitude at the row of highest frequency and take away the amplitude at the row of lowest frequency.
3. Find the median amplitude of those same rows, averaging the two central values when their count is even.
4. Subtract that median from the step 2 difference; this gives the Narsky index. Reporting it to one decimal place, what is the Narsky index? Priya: -7.7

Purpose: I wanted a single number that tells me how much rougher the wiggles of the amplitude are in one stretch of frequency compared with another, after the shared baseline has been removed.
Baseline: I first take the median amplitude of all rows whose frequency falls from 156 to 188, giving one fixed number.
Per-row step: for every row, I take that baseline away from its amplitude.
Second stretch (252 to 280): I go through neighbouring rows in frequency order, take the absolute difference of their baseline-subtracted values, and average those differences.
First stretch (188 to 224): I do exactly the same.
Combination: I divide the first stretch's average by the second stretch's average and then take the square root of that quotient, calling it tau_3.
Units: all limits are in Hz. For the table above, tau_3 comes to 1.12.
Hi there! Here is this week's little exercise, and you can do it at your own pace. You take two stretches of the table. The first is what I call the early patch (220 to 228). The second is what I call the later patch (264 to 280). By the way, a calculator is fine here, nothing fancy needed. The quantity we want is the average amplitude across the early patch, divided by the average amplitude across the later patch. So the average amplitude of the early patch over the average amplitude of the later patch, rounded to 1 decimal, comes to 1.4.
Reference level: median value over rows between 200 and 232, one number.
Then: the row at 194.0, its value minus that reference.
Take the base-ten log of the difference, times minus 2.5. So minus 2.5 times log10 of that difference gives 1.7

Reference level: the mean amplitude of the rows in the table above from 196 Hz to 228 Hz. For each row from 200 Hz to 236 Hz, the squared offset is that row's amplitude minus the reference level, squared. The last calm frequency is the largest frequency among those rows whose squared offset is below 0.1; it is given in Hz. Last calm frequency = 230.0 Hz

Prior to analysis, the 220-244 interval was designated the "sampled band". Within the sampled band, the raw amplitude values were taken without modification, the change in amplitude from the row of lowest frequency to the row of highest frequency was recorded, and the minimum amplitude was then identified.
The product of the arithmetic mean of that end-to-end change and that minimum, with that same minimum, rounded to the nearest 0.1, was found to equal 17.5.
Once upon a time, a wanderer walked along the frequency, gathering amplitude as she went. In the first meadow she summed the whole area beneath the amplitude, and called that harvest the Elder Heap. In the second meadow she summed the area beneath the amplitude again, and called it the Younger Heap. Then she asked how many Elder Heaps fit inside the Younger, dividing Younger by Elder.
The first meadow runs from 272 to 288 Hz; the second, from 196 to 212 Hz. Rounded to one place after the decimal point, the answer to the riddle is 1.1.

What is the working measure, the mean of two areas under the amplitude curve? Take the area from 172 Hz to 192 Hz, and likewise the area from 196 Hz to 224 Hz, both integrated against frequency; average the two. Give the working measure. 161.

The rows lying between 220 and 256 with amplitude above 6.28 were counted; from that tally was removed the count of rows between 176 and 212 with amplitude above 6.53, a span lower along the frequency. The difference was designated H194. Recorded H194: 0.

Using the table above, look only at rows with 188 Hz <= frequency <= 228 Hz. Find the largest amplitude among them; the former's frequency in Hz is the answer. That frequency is 218.0 Hz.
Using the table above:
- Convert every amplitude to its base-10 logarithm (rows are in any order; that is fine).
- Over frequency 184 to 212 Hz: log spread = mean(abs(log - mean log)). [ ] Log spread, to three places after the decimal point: 0.016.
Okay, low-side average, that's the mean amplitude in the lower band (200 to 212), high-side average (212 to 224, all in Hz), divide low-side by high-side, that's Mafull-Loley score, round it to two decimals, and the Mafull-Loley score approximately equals 0.95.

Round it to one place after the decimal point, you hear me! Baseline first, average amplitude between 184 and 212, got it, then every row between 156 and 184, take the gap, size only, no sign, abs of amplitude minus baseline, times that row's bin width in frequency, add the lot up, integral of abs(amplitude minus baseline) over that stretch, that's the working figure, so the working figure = 8.1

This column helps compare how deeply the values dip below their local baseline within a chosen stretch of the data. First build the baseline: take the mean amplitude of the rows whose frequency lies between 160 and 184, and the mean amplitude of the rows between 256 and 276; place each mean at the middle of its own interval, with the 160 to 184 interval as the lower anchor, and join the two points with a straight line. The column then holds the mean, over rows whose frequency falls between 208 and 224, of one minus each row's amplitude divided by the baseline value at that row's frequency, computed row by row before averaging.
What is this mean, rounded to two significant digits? -0.13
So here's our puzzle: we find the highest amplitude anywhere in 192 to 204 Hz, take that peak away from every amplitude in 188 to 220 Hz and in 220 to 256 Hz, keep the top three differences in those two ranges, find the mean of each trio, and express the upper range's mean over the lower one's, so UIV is -3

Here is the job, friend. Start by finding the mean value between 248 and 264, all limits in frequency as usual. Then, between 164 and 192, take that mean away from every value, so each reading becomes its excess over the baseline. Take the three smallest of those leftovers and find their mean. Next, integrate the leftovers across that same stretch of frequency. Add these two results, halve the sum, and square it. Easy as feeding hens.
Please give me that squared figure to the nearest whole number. 385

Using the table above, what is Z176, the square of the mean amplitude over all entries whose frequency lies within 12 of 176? 46.7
